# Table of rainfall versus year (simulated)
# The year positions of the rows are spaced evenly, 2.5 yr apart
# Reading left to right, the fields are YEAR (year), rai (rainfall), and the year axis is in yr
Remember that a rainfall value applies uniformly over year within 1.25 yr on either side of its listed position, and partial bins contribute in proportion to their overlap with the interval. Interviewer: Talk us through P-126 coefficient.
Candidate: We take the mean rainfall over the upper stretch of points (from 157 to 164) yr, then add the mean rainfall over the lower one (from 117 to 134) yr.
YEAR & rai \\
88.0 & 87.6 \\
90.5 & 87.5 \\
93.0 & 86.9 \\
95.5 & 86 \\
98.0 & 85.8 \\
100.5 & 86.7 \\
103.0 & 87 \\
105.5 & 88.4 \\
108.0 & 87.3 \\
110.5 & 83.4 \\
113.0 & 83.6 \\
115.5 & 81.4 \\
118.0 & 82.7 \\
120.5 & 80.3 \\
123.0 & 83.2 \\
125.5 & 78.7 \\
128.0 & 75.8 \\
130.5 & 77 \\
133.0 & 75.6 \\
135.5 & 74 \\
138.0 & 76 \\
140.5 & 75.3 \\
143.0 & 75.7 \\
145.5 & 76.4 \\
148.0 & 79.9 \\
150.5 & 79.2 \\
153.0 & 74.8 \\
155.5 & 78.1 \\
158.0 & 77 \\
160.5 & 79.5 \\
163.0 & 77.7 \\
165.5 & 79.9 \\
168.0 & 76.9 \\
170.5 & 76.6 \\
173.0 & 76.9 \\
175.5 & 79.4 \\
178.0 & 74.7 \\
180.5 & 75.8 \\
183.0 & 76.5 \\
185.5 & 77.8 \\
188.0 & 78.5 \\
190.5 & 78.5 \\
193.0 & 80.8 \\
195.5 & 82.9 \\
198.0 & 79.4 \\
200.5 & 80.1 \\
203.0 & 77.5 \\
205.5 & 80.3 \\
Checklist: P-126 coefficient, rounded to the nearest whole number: 157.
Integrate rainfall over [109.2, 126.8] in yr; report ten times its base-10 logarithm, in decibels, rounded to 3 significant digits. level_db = 31.6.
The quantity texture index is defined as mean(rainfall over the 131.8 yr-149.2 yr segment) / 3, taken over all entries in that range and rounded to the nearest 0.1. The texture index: 25.4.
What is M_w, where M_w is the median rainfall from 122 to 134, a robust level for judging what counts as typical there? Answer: 77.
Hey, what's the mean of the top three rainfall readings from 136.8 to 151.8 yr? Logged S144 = 78.5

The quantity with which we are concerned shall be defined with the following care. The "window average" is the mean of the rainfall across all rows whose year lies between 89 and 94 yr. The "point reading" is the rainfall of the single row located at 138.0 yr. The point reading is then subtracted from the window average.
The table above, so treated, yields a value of 11.2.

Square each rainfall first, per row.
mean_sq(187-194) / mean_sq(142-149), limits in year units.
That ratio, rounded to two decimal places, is 1.05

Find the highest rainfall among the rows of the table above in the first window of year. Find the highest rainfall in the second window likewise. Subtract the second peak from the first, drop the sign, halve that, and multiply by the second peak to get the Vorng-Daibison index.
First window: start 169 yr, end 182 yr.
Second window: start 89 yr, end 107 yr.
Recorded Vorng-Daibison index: 398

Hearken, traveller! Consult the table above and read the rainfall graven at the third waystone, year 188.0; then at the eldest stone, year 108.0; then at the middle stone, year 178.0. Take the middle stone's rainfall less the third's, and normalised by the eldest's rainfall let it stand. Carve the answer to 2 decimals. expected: -0.04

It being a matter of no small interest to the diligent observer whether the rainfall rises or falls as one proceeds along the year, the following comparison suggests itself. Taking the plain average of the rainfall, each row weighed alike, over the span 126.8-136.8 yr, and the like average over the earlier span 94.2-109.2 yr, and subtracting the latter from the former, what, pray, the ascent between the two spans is -11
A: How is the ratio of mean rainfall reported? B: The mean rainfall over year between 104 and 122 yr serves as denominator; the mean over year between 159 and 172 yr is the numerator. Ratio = 0.93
